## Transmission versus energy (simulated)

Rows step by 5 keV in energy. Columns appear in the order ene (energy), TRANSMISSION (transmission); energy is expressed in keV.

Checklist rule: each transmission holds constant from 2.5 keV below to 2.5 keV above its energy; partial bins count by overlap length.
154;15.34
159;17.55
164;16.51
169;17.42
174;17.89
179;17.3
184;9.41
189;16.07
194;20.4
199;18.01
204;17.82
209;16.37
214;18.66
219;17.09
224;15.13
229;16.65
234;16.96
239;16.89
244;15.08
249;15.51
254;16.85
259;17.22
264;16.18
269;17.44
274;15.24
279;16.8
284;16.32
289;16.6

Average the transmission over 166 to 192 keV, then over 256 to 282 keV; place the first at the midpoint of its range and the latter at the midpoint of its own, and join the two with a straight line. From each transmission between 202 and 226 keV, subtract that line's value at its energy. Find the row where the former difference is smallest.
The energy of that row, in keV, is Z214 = 224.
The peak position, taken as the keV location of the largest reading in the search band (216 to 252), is 219 keV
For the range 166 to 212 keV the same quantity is 194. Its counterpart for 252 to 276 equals 269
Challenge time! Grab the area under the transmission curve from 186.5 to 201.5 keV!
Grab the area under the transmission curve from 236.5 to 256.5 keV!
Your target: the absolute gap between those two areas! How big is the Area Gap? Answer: 49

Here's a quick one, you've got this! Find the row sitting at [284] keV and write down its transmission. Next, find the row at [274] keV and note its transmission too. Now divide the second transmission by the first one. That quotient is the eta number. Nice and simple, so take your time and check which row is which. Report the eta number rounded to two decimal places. 0.93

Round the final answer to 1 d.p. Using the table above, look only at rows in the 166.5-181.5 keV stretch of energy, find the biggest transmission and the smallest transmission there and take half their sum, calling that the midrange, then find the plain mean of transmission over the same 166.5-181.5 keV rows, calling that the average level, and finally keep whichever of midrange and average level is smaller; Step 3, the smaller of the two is 17.5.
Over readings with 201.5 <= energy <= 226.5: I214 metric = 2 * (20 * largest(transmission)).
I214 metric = 746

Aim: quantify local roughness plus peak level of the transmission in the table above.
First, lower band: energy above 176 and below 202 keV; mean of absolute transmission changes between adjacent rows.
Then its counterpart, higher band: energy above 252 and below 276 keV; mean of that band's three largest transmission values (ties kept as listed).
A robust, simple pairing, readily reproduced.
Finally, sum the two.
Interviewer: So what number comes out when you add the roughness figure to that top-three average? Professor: 22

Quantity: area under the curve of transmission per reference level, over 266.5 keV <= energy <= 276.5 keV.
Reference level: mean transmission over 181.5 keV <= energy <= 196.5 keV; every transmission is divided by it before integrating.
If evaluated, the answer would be 10.7 keV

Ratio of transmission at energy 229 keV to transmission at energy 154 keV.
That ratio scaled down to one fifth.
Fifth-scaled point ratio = 0.217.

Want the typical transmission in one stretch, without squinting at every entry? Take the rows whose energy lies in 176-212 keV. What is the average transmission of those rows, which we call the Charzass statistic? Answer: 16.5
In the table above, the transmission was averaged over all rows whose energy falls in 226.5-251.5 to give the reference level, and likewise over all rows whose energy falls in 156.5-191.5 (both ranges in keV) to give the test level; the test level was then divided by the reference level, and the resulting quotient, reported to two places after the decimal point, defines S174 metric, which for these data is 0.99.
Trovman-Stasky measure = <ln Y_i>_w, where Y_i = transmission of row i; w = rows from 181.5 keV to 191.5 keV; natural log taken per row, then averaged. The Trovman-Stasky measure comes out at 2.51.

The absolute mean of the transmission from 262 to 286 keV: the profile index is 16.4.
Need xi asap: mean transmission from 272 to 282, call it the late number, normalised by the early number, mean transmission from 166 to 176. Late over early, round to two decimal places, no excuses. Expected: 0.91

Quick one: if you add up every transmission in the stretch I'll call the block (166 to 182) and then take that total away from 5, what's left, -48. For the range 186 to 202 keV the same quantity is -49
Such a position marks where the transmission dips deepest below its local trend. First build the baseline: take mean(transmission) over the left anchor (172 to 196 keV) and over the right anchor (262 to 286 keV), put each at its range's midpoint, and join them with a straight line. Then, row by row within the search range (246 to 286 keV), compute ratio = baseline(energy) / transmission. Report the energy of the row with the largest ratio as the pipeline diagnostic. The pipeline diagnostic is 274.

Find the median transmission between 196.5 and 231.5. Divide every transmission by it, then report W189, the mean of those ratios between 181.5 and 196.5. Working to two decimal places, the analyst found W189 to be 0.89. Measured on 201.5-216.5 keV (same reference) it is 1.03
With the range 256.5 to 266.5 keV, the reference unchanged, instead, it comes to 0.98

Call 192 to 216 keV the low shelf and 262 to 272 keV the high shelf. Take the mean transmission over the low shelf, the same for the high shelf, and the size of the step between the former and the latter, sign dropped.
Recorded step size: 1.44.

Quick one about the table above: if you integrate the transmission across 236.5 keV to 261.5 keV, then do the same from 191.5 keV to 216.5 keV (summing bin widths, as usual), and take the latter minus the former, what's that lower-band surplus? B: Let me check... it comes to 49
